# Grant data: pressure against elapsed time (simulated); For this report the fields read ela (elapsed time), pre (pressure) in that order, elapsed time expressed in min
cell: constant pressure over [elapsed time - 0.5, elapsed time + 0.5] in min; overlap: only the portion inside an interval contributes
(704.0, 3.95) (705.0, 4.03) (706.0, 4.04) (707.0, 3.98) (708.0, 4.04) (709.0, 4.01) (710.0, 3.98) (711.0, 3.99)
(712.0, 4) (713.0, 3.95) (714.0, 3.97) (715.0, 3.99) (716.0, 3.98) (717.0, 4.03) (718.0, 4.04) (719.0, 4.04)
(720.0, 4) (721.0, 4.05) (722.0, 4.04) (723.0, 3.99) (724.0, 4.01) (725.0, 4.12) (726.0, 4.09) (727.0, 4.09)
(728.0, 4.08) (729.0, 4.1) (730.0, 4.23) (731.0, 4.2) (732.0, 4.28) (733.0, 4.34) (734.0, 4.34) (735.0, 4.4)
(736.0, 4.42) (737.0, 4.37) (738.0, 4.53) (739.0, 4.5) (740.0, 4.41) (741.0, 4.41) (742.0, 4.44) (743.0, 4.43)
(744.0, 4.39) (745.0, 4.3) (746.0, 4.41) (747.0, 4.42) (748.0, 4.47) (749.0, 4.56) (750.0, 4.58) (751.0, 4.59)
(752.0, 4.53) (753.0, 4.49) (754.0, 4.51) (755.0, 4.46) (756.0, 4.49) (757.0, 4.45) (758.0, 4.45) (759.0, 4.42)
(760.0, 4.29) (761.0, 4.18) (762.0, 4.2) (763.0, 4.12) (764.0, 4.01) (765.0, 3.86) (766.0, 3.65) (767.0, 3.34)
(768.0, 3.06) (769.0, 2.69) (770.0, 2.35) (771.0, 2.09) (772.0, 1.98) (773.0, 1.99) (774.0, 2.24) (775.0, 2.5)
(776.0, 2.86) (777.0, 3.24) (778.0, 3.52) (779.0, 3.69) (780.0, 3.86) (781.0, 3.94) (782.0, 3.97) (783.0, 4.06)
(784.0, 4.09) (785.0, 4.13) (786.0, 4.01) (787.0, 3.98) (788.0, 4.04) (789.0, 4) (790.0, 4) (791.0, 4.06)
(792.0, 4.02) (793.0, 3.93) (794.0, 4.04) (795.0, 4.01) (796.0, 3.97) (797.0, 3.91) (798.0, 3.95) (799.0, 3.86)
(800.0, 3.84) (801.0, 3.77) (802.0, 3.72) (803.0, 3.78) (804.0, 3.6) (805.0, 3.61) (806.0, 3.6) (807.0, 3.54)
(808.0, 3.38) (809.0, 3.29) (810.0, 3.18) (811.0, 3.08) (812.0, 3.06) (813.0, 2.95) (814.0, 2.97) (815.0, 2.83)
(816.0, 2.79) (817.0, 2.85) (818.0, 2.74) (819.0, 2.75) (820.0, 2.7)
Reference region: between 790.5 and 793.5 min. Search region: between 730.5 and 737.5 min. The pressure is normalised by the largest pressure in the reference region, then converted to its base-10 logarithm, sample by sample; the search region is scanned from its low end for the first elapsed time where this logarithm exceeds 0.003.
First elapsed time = 731.0 min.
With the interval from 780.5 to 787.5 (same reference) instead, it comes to 784.0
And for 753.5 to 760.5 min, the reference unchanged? 754.0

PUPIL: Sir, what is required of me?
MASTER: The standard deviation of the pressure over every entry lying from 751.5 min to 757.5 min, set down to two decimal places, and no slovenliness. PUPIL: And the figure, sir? 0.03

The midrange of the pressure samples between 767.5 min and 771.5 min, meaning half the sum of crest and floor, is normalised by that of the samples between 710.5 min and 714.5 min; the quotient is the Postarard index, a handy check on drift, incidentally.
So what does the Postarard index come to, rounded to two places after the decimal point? 0.65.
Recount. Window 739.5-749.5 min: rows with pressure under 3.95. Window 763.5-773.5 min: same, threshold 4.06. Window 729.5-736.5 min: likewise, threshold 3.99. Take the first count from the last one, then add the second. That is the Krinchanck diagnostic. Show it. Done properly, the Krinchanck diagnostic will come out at 10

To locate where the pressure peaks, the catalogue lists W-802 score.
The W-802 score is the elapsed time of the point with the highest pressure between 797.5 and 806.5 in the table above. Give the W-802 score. 798.0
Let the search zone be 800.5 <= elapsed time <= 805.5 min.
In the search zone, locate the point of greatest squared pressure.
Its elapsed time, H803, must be 803.0 min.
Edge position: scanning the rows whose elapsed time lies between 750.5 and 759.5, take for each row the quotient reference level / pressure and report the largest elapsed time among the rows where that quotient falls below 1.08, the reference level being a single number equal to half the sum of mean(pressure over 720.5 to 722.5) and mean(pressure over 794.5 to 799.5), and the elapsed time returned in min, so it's 759.0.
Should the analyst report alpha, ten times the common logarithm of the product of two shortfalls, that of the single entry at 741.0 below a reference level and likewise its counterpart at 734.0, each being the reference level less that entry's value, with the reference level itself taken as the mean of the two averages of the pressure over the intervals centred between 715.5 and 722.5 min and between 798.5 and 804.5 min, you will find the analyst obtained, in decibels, -6.4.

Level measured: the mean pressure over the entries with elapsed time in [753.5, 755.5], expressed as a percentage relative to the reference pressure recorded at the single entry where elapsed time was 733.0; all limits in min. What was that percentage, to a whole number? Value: 103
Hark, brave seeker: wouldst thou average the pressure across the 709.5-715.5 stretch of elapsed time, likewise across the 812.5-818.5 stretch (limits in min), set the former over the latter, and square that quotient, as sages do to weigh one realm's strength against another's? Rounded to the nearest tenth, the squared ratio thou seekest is 1.9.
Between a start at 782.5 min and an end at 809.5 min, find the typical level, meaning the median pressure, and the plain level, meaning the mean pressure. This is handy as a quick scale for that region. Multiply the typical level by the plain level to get 15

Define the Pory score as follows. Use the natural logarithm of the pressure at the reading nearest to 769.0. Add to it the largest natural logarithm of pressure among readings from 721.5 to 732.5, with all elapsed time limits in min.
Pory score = 2.44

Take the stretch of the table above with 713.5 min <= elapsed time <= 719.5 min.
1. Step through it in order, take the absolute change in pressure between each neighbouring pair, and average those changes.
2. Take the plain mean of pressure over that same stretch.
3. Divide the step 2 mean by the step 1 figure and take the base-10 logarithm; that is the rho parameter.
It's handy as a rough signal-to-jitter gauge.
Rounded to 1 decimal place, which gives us 2.3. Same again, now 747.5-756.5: 2.1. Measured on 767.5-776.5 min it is 1.0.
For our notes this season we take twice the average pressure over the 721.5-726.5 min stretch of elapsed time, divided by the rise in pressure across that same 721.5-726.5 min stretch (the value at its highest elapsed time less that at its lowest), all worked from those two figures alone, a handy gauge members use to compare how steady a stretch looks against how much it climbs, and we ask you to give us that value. 162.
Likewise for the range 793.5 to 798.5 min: -88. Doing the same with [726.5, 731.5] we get 75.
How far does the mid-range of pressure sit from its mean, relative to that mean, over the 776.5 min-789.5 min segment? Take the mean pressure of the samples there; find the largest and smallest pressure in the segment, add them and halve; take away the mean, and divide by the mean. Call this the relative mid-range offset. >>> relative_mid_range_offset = -0.052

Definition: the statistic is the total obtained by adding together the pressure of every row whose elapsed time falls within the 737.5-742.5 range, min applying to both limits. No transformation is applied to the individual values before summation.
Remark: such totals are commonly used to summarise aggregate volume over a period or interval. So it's 22.3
